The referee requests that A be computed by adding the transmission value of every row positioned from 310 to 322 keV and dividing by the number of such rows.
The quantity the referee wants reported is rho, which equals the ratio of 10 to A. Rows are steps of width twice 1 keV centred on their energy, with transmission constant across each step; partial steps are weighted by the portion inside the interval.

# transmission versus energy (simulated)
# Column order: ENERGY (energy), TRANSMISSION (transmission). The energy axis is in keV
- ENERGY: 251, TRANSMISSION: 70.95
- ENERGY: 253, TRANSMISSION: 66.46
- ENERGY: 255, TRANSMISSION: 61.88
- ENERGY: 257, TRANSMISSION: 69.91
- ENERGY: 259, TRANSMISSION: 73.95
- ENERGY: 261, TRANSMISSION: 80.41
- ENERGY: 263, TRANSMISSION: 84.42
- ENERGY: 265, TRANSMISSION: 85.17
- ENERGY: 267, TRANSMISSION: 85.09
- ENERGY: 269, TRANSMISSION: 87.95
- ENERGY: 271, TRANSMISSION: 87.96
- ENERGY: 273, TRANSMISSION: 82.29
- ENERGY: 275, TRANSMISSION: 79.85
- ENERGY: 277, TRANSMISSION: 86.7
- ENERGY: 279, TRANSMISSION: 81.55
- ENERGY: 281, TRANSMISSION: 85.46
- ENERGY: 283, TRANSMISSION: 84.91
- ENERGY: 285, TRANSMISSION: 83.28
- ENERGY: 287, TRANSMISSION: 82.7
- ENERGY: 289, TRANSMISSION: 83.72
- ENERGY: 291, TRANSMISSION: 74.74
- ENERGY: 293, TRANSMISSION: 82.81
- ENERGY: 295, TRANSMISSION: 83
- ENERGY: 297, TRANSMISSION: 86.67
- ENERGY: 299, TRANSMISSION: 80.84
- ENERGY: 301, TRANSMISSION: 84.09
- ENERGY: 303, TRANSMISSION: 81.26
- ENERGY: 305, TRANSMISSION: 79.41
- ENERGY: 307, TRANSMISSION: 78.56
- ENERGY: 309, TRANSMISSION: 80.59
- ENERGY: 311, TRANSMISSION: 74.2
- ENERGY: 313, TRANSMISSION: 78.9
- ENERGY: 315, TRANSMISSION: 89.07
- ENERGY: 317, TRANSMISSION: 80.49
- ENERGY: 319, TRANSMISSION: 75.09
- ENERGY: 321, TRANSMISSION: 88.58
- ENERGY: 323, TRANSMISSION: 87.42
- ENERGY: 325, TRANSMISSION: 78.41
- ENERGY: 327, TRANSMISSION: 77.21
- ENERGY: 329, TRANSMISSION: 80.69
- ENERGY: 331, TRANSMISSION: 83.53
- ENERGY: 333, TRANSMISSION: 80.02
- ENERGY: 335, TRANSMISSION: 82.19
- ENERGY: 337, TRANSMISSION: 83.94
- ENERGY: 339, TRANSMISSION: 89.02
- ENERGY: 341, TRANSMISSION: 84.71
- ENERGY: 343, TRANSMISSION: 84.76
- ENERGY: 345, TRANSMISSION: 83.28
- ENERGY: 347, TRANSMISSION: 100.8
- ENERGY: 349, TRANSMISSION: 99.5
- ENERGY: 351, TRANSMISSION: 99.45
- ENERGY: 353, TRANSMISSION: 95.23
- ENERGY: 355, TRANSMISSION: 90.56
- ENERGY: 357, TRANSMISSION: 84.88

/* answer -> 0.123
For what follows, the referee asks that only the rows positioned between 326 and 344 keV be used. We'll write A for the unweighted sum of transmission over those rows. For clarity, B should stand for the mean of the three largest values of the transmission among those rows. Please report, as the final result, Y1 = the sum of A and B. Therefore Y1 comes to 832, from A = 746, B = 86.2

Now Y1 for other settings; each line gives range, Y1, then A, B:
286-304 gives 825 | 740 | 84.8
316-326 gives 495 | 410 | 85.5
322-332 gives 491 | 407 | 83.9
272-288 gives 752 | 667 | 85.7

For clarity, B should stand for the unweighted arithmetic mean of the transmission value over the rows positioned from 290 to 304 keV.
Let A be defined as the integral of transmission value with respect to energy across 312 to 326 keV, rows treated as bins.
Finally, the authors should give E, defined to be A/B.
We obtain 14.1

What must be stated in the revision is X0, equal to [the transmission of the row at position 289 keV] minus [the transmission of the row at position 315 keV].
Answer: -5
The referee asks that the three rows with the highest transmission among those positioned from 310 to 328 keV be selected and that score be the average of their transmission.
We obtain 88.4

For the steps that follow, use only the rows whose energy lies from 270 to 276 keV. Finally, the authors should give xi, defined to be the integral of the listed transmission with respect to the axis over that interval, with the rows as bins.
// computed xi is 500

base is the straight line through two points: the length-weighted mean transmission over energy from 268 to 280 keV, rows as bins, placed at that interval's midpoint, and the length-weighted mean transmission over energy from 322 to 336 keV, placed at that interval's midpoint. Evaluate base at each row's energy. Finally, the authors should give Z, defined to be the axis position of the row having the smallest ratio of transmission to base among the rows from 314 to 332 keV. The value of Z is 319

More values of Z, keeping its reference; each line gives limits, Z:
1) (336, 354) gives 345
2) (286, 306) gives 291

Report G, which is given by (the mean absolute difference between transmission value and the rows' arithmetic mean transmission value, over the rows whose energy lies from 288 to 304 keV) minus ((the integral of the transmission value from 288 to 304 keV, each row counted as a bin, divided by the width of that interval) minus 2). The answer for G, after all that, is -77.7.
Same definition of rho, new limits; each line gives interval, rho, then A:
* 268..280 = 0.119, 84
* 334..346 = 0.118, 85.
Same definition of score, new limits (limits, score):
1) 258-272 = 87.0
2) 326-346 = 86.2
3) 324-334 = 81.4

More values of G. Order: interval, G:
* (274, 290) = -79.8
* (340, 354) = -83.4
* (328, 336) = -78.4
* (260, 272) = -81.3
